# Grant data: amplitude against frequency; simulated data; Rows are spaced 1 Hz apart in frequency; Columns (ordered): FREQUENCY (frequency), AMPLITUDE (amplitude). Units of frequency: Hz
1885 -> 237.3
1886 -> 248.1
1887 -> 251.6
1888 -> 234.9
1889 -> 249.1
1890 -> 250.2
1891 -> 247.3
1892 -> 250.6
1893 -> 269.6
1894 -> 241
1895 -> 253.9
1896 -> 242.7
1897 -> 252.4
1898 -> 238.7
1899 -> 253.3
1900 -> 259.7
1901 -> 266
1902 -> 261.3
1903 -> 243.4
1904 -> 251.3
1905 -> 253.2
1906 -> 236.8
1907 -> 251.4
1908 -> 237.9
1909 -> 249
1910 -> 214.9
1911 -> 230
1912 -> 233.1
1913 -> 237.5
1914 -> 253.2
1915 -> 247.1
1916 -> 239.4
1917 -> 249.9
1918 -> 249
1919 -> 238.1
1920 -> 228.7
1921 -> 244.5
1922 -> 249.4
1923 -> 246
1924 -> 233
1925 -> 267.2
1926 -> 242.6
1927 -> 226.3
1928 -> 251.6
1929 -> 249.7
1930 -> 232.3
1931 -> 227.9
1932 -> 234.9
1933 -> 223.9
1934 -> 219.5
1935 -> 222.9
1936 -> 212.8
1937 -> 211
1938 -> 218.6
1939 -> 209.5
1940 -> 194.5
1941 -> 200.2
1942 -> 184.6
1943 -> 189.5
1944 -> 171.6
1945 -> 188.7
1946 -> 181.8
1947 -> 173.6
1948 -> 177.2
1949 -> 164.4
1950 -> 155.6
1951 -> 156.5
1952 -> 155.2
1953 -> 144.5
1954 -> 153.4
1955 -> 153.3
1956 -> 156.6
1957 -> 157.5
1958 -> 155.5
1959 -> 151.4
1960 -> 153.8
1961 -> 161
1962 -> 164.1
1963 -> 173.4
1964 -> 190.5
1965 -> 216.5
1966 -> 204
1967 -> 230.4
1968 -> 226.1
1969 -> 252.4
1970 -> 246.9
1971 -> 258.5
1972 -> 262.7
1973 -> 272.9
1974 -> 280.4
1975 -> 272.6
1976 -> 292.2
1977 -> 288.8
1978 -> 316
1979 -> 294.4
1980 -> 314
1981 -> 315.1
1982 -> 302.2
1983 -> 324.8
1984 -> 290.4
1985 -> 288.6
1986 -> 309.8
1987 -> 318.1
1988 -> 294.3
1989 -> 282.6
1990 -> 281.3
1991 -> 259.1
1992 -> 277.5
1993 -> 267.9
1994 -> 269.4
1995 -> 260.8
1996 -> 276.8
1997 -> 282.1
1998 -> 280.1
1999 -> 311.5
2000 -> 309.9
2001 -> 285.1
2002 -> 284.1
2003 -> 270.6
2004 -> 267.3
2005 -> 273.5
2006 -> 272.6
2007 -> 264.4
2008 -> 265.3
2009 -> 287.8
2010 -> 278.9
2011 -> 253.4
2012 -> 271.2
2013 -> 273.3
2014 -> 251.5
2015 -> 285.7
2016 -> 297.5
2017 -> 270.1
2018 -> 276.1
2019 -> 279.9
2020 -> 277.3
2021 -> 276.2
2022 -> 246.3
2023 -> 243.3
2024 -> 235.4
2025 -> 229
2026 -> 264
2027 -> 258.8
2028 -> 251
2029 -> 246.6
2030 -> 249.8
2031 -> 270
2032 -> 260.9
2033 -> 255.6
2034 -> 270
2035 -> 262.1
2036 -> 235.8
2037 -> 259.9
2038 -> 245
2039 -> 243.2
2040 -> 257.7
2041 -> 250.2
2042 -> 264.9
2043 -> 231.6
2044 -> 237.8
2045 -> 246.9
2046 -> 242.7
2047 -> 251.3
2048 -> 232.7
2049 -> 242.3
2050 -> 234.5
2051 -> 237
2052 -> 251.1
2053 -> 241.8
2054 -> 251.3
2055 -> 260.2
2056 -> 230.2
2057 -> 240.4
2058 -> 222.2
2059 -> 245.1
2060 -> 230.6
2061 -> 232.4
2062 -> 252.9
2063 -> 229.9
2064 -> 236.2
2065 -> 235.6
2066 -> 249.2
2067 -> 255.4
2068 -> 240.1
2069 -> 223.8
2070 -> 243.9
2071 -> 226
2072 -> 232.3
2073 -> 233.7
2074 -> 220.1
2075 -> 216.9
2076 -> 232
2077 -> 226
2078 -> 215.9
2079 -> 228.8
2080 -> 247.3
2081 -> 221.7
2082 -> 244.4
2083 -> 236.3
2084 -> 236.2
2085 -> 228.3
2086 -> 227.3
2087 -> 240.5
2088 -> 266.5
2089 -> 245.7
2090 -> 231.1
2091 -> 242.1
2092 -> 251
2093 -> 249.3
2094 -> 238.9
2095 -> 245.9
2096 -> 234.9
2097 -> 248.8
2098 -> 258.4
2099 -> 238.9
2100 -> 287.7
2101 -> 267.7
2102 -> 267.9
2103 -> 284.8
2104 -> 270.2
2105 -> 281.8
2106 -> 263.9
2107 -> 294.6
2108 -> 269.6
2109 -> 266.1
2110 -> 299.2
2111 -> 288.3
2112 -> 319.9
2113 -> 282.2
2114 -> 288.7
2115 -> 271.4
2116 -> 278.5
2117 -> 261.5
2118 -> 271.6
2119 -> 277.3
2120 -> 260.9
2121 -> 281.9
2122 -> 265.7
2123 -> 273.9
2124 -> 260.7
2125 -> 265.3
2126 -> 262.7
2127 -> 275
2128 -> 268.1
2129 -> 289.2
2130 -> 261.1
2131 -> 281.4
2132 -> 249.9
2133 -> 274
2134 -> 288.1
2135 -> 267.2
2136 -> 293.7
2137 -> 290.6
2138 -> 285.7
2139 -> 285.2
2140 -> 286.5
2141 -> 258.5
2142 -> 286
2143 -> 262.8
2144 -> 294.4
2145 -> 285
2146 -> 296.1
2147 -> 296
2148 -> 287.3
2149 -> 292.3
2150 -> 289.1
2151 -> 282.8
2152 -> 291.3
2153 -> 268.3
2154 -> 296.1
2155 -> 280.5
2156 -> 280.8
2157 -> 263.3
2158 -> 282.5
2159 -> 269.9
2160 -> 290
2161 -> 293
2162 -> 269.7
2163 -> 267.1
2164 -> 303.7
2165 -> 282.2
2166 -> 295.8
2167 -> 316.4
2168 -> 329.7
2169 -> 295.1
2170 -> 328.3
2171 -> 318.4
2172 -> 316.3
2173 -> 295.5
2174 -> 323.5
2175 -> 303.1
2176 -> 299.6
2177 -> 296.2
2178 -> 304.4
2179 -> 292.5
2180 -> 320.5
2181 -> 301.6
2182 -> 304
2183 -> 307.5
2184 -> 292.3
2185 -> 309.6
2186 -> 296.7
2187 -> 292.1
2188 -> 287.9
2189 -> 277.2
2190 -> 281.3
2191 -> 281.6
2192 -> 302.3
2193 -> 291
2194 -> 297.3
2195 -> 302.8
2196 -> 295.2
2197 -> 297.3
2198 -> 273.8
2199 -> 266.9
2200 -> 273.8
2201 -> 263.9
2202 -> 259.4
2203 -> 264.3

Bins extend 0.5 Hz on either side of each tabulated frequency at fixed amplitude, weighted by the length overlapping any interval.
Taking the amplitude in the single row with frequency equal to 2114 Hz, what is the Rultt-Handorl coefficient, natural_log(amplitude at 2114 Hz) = 5.67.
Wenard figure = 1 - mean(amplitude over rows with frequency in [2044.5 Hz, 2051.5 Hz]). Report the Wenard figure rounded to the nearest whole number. -240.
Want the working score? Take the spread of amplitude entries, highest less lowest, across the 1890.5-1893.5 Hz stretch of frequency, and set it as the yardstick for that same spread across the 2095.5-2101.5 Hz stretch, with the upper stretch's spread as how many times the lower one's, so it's 2.4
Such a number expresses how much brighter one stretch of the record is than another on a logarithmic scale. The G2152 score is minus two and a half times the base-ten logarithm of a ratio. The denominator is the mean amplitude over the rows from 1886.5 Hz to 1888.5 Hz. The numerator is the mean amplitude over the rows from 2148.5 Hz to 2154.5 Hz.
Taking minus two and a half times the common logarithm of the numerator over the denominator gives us -0.2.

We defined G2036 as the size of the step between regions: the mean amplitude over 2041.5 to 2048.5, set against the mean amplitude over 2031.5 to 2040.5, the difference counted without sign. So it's 10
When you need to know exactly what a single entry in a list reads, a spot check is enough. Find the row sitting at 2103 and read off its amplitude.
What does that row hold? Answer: 284.8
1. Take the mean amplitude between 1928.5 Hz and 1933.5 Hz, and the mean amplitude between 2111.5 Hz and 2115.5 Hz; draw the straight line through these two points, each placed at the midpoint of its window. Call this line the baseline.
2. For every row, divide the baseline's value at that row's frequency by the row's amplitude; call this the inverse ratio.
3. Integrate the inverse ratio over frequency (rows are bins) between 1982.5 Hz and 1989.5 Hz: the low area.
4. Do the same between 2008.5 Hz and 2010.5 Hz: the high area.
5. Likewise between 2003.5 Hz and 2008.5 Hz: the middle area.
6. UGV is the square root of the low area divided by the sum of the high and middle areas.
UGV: 0.94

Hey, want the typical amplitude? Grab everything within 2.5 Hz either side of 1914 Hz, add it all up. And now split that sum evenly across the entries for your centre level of 242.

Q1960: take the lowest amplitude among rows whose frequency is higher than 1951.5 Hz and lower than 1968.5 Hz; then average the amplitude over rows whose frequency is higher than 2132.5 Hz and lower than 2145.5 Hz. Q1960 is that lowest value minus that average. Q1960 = -137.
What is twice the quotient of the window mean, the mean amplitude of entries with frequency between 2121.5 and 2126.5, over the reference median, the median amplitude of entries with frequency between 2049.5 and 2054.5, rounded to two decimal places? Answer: 2.20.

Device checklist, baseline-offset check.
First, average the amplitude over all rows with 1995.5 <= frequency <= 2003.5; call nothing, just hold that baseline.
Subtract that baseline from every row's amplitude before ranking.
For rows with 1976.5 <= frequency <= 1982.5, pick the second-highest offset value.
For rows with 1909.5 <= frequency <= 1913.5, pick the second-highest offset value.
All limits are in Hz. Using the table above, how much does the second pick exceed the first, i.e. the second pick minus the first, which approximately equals -82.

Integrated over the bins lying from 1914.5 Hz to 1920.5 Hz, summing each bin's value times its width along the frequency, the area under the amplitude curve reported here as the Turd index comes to 1452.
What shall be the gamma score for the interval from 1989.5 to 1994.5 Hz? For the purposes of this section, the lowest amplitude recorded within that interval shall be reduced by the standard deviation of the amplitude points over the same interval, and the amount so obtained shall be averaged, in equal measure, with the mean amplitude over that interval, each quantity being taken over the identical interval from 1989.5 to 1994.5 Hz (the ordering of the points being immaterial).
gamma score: 261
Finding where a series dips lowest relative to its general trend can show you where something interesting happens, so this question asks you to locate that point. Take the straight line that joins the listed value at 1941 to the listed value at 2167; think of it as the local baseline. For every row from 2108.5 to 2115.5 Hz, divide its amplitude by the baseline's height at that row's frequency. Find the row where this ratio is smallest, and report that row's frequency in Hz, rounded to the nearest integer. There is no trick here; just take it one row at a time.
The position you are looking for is 2109 Hz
